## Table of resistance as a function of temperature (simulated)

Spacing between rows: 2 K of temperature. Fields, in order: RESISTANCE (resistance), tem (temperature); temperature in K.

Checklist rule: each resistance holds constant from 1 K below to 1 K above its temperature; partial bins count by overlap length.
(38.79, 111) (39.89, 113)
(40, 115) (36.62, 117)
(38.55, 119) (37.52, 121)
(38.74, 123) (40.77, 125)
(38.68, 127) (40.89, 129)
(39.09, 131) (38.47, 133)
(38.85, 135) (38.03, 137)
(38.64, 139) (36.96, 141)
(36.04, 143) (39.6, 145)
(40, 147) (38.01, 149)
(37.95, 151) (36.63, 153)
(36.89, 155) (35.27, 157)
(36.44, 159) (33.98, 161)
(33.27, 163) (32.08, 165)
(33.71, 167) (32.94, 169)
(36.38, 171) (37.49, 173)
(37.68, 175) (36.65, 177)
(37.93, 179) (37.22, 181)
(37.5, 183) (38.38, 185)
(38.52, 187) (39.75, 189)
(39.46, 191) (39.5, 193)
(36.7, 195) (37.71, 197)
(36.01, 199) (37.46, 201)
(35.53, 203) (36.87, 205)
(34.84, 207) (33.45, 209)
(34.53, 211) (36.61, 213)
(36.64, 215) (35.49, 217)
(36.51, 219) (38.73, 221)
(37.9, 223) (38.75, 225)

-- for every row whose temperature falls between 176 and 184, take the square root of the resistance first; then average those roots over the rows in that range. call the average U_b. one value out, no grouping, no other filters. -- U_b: 6.11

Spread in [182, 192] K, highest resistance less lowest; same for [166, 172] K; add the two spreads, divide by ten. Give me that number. 0.57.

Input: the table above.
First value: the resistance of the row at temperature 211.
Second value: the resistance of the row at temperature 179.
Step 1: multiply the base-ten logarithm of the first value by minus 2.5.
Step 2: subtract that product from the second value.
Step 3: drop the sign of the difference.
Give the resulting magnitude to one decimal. 41.8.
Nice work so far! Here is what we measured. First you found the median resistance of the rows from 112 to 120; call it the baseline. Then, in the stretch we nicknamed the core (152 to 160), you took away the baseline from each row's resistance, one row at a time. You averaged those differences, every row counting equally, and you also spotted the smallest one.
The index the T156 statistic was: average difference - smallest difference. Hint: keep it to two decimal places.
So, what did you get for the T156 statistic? 1.04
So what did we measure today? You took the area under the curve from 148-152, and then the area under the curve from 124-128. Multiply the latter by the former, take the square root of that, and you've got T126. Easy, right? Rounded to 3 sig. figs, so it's 155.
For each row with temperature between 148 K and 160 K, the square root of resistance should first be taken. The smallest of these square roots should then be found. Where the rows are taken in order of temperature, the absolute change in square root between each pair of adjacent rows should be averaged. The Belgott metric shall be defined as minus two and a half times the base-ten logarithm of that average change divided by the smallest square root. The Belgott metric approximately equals 4.8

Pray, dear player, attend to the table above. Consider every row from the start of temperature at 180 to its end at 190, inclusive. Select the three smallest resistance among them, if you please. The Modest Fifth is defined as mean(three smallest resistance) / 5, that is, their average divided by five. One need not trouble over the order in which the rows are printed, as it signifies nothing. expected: 7.54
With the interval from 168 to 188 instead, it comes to 7.06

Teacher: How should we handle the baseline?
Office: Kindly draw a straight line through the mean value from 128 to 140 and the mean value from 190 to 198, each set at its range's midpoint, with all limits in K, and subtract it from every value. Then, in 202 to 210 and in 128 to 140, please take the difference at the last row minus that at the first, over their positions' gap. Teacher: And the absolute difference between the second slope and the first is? 0.1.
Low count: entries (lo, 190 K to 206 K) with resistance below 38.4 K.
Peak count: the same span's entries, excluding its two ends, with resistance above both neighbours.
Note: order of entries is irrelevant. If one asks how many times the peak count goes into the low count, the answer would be 2.0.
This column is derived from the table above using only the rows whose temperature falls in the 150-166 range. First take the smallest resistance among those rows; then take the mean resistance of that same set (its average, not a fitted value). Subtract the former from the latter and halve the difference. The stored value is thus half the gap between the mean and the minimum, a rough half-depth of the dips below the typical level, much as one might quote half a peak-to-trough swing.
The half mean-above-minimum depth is 1.62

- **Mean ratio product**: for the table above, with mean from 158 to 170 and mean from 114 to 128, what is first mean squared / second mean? 29.4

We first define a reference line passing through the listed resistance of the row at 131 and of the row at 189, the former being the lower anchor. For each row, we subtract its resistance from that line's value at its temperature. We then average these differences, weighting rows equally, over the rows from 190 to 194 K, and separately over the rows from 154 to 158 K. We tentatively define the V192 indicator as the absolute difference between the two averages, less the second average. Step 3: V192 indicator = 0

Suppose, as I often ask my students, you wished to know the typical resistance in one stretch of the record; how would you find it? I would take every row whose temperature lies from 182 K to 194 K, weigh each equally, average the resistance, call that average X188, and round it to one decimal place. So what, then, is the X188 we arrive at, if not 38.9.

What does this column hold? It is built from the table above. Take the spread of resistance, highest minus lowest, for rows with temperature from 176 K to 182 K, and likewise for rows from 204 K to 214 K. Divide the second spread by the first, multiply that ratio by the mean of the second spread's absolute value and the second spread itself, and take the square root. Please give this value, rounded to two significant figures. 3.0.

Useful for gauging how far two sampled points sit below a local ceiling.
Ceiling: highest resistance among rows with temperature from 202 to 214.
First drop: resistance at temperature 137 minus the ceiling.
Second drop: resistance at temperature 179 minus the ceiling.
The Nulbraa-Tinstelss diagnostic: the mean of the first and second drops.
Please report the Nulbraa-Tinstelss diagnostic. 1.1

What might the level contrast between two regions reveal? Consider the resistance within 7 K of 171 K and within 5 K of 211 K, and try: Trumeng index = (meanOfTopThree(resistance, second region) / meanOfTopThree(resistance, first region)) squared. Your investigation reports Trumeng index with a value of 0.93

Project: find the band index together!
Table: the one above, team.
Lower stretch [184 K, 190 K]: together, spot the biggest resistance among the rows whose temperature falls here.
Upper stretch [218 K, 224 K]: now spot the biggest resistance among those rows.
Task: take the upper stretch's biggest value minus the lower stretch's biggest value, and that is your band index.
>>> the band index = -1.0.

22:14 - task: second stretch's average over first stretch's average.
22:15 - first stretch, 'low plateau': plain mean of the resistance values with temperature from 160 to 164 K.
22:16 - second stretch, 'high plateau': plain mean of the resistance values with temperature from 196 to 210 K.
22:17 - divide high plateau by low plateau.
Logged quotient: 1.070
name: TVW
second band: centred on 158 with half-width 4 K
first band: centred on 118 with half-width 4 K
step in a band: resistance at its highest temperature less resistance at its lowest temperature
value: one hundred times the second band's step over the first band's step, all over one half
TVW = 235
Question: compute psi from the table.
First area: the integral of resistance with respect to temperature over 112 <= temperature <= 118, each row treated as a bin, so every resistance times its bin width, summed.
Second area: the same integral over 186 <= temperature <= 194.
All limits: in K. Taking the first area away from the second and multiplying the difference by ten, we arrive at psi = 814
